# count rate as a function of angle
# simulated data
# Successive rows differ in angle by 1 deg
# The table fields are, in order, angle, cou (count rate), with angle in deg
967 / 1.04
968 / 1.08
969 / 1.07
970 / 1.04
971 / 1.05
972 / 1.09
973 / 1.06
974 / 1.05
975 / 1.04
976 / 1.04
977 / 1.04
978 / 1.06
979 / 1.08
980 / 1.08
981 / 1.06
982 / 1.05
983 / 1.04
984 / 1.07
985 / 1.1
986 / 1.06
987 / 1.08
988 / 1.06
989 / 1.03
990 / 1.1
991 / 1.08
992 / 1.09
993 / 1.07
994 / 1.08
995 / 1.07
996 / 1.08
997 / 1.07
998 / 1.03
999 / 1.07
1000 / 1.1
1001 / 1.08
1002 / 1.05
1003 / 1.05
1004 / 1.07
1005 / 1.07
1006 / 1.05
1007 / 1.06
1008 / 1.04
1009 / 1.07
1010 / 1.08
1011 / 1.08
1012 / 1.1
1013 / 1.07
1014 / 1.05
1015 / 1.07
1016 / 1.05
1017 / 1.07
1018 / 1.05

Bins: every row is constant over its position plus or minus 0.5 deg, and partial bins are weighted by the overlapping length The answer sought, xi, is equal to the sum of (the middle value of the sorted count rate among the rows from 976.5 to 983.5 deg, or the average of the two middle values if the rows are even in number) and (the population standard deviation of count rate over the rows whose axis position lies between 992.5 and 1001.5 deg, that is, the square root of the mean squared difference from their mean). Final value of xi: 1.08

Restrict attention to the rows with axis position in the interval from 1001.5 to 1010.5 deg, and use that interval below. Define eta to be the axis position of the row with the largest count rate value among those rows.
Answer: 1010 deg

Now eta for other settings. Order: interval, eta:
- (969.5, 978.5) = 972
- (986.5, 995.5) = 990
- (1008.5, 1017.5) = 1012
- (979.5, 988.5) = 985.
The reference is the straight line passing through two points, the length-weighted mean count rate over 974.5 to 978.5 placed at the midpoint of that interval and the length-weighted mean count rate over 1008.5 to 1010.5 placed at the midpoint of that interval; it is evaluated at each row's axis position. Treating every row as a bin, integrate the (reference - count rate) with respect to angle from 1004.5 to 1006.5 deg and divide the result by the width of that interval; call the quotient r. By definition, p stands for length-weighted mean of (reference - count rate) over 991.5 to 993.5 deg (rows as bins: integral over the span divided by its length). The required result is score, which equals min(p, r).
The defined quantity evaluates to -0.020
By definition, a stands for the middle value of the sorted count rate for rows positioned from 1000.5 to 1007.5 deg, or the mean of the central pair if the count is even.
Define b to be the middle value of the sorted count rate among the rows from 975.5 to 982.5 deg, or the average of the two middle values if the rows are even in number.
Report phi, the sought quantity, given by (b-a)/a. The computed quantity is 0.000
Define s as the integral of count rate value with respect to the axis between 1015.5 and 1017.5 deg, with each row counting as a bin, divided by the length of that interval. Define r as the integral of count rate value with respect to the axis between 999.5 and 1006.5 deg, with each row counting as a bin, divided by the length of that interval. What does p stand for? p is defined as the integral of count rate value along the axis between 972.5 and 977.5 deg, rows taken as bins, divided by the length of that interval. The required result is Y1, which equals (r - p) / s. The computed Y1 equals 0.020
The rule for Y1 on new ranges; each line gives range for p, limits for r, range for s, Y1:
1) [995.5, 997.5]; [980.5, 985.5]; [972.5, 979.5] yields -0.010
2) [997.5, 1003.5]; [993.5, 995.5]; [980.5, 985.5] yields 0.011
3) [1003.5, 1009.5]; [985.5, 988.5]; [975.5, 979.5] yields 0.006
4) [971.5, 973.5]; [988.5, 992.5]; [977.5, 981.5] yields 0.000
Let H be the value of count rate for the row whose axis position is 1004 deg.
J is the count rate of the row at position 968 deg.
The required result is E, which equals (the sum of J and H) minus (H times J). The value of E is 0.994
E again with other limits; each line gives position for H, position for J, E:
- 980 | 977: 0.997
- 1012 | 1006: 0.995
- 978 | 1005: 0.996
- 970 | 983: 0.998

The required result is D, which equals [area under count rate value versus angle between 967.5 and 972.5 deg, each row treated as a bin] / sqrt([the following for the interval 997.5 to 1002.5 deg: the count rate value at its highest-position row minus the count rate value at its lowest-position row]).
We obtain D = 38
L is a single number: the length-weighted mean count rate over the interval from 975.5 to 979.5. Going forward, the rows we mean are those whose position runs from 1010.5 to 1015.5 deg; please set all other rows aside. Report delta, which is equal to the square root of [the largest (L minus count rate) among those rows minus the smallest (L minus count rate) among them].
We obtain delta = 0.224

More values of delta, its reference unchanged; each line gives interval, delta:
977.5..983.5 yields 0.200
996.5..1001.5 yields 0.265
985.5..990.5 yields 0.265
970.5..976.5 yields 0.224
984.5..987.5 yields 0.200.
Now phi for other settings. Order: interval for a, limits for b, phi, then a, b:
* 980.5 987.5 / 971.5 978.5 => -0.009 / 1.06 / 1.05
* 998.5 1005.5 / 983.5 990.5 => 0.000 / 1.07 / 1.07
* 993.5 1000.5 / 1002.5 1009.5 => -0.009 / 1.07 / 1.06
